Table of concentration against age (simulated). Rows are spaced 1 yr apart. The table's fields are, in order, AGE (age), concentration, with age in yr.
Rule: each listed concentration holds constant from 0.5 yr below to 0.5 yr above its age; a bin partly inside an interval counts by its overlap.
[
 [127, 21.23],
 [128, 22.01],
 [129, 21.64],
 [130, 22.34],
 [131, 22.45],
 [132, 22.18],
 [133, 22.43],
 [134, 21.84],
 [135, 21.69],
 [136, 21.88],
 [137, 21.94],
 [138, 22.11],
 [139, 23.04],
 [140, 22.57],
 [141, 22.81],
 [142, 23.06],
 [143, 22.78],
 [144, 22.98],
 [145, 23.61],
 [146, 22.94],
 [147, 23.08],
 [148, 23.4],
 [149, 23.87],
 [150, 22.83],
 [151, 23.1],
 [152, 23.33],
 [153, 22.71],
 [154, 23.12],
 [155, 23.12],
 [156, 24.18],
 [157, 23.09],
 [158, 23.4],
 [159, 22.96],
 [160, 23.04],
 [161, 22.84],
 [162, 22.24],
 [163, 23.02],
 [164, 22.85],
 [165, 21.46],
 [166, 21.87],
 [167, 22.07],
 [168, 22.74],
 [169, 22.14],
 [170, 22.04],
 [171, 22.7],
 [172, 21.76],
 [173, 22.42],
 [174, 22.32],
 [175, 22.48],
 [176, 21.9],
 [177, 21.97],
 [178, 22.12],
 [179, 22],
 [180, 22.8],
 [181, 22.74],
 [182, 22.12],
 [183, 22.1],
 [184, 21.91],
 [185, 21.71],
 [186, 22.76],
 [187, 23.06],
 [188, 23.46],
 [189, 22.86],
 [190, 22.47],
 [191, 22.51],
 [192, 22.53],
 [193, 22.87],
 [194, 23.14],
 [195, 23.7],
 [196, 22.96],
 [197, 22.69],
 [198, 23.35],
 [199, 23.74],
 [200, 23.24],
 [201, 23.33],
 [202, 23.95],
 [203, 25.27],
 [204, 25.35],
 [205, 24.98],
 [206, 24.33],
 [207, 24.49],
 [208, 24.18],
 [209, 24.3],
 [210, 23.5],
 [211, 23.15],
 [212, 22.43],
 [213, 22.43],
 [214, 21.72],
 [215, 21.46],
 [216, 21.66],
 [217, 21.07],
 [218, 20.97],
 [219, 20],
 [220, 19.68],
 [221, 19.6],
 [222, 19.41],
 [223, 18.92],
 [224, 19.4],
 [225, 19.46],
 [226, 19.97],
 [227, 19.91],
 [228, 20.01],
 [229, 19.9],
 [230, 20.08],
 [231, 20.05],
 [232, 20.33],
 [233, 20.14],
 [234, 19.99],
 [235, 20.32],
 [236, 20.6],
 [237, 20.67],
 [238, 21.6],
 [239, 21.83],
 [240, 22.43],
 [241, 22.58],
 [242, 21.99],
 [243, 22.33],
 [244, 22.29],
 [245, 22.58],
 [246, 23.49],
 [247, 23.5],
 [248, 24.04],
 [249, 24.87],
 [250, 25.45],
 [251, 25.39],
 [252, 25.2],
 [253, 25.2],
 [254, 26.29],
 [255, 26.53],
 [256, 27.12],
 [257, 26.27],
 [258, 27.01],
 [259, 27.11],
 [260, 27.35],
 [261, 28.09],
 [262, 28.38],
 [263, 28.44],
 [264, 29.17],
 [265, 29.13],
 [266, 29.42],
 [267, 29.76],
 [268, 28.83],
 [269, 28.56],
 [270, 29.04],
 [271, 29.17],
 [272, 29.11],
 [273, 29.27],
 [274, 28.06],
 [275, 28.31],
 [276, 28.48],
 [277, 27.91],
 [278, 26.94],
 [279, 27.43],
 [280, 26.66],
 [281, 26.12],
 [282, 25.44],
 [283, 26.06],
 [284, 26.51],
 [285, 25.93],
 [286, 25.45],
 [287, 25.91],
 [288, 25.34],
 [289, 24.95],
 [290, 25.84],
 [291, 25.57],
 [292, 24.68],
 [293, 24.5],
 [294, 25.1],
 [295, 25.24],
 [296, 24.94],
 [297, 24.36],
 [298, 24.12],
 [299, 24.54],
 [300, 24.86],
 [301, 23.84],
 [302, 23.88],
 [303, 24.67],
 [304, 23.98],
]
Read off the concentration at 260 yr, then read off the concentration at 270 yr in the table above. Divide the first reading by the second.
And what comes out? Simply 0.94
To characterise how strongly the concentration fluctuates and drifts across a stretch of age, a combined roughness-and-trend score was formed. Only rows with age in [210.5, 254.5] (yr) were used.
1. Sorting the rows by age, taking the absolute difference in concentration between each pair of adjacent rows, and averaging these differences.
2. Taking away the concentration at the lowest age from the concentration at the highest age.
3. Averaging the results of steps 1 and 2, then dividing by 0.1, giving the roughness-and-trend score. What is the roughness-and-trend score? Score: 17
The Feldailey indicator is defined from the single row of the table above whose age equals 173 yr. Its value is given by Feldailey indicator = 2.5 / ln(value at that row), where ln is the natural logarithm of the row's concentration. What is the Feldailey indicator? 0.804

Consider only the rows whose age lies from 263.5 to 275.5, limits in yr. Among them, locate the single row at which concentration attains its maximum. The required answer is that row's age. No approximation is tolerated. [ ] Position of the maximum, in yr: 267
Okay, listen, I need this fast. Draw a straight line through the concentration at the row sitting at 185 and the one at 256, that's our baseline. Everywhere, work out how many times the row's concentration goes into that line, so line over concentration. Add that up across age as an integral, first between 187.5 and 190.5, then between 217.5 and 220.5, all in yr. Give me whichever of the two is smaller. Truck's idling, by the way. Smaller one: 2.88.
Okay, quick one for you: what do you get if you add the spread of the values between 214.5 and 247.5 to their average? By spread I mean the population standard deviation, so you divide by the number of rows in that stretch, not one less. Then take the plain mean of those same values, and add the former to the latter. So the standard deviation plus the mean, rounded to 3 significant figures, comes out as 22.1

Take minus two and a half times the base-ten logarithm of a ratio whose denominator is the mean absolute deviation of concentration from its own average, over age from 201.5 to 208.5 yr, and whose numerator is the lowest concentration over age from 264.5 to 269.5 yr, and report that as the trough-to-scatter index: -4.5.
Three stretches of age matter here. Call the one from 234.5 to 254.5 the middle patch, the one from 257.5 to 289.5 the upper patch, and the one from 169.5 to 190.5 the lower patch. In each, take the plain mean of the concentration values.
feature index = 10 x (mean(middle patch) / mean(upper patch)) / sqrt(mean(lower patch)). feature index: 1.77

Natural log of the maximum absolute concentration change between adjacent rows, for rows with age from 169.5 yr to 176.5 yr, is -0.06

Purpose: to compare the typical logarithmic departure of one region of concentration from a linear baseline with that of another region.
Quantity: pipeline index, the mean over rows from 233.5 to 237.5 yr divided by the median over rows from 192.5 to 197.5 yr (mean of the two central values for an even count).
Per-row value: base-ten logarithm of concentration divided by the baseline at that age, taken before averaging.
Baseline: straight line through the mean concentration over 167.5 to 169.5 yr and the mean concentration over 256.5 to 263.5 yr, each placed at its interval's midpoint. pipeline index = 6.2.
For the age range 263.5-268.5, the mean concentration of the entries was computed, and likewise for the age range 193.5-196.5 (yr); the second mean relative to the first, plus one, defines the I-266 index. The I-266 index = 1.80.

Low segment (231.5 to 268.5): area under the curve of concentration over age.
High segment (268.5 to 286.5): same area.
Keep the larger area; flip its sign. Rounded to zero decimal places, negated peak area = -916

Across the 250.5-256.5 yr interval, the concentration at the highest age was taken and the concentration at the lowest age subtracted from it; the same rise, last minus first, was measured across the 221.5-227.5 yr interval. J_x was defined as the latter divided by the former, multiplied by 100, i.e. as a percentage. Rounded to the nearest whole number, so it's 29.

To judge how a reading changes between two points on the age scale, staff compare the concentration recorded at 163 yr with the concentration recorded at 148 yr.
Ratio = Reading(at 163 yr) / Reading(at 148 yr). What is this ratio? 0.98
